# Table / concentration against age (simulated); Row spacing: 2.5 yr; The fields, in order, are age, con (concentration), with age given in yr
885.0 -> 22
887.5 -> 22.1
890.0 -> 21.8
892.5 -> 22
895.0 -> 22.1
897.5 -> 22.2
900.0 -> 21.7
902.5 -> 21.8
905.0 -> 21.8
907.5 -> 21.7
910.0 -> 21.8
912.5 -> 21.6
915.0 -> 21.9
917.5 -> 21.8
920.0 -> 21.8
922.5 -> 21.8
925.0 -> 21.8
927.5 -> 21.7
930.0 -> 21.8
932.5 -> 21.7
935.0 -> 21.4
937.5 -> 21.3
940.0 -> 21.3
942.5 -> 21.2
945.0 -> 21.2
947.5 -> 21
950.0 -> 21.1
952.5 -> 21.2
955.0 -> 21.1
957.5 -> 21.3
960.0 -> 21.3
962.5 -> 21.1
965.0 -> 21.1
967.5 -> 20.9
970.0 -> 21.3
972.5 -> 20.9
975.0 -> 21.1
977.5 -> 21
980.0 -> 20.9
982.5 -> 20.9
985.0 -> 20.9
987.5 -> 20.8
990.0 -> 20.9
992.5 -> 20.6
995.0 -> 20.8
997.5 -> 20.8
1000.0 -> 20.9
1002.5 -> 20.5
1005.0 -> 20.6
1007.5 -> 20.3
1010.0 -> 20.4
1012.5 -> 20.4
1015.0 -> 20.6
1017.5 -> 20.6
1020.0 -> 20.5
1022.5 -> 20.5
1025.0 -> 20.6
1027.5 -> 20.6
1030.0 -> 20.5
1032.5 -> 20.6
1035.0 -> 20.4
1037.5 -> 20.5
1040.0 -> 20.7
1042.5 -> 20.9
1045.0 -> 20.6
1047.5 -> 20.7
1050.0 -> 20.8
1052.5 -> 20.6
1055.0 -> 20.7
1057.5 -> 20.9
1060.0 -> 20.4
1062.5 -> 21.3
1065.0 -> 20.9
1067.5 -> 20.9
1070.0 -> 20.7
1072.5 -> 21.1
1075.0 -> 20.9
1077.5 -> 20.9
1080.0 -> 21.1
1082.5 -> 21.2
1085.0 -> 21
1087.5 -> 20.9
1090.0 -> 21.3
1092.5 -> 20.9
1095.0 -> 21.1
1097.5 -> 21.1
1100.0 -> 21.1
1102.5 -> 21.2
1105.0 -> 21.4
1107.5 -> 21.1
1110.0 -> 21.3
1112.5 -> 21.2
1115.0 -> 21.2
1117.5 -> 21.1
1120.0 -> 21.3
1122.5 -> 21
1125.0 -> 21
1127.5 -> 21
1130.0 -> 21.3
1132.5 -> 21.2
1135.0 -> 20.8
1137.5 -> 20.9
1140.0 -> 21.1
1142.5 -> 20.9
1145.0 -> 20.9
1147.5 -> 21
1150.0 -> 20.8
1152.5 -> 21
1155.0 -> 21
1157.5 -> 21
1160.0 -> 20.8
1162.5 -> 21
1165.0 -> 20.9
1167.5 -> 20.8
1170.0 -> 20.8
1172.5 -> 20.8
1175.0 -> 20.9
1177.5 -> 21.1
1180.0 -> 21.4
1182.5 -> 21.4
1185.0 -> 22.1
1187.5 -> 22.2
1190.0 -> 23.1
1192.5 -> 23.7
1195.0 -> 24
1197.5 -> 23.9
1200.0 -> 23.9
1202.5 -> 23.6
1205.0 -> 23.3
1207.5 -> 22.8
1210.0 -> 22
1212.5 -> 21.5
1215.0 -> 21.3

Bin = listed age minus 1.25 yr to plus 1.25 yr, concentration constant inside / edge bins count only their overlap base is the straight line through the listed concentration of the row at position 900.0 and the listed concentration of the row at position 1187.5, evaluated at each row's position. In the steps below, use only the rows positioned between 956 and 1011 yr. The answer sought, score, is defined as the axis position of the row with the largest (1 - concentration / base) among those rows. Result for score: 1007.5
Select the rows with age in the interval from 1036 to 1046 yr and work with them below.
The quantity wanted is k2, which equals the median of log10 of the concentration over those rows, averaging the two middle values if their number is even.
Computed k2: 1.31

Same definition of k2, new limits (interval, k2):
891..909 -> 1.34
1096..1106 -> 1.33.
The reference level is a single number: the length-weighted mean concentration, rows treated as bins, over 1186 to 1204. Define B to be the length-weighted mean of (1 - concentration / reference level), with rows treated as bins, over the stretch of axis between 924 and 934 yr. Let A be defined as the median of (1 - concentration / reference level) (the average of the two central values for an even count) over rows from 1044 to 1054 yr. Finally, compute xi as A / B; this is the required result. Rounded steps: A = 0.12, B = 0.0735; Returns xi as 1.63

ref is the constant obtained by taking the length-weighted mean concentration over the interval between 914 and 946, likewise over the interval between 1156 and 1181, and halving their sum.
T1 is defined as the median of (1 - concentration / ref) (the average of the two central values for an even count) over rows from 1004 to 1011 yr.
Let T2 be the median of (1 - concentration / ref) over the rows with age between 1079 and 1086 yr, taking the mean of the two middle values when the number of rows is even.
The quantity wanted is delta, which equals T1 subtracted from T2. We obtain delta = -0.03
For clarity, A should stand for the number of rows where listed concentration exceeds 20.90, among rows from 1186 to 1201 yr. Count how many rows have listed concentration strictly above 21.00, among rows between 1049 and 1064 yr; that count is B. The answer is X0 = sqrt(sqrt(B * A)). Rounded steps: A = 6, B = 1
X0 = 1.6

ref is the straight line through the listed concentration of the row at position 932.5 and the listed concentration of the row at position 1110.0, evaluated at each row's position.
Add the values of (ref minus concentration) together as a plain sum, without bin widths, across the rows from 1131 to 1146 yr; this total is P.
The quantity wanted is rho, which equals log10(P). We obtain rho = 0.2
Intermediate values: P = 1.6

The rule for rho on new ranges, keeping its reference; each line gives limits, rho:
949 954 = 0.0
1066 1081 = 0.4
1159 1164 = -0.2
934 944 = 0.2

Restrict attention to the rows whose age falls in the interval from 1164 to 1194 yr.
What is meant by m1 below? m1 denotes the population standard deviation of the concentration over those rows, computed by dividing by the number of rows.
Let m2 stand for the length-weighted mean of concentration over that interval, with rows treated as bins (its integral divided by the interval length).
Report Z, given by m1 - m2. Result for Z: -20.7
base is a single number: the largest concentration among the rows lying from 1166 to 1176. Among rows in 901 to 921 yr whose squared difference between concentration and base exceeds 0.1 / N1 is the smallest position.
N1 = 902.5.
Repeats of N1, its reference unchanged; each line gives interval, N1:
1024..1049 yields 1030.0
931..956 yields 932.5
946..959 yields 957.5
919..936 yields 920.0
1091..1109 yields 1105.0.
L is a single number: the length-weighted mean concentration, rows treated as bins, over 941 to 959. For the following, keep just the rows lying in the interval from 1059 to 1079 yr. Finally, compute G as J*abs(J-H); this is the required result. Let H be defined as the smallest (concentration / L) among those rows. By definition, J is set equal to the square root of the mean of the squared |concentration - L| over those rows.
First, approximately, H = 0.96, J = 0.37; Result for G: 0.22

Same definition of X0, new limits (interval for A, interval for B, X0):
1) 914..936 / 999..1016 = 0.0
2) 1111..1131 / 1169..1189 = 2.5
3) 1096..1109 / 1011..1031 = 0.0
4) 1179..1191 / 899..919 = 2.5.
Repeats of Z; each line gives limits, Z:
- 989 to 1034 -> -20.4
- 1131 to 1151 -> -20.8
